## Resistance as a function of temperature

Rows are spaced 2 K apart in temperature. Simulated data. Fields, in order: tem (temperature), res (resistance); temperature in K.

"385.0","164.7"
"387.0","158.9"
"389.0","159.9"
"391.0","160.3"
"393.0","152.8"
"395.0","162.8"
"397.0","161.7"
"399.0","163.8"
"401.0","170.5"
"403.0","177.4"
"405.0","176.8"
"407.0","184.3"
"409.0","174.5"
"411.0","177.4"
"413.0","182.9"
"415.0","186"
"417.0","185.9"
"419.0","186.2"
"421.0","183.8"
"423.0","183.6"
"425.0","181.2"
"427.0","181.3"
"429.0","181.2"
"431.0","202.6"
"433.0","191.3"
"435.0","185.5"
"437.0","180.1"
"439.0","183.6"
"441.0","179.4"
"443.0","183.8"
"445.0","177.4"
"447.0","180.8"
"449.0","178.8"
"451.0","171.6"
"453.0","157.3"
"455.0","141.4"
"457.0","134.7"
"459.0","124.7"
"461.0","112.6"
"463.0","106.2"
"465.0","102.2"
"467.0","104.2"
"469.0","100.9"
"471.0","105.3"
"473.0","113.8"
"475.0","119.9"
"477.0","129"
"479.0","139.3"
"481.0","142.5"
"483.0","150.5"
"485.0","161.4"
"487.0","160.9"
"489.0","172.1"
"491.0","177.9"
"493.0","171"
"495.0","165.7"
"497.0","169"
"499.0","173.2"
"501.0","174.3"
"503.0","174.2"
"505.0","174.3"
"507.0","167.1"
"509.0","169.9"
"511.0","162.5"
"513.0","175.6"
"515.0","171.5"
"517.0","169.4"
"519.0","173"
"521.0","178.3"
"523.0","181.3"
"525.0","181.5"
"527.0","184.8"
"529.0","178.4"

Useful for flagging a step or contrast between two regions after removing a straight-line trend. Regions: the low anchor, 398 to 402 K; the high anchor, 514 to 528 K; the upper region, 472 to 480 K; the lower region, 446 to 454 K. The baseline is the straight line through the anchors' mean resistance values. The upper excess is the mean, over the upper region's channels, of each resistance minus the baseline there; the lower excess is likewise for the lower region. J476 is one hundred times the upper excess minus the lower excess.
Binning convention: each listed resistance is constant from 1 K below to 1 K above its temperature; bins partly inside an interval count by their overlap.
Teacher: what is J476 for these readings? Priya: -4877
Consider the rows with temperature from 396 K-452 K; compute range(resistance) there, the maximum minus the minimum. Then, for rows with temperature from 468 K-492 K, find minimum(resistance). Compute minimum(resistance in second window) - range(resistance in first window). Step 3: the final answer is 60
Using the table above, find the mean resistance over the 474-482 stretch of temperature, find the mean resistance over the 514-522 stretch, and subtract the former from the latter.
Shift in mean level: 40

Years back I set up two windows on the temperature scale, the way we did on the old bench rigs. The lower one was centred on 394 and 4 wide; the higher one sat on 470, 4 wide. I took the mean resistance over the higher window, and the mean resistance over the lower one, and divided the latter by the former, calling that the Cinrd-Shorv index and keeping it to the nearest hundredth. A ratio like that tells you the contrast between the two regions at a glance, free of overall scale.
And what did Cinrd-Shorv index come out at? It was 1.53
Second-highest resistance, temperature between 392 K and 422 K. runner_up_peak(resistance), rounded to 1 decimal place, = 186.0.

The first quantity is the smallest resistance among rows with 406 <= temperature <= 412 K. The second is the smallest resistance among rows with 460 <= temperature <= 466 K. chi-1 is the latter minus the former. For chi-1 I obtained -72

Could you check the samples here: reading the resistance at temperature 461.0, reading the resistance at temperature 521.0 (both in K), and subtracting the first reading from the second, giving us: 66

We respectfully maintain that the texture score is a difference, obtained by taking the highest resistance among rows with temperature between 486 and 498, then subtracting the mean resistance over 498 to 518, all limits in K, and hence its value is 7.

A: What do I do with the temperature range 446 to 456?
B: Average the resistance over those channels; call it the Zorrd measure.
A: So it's 166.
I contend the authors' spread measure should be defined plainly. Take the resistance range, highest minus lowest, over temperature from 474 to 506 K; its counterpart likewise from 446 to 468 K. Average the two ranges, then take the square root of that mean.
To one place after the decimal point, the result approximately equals 8.3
